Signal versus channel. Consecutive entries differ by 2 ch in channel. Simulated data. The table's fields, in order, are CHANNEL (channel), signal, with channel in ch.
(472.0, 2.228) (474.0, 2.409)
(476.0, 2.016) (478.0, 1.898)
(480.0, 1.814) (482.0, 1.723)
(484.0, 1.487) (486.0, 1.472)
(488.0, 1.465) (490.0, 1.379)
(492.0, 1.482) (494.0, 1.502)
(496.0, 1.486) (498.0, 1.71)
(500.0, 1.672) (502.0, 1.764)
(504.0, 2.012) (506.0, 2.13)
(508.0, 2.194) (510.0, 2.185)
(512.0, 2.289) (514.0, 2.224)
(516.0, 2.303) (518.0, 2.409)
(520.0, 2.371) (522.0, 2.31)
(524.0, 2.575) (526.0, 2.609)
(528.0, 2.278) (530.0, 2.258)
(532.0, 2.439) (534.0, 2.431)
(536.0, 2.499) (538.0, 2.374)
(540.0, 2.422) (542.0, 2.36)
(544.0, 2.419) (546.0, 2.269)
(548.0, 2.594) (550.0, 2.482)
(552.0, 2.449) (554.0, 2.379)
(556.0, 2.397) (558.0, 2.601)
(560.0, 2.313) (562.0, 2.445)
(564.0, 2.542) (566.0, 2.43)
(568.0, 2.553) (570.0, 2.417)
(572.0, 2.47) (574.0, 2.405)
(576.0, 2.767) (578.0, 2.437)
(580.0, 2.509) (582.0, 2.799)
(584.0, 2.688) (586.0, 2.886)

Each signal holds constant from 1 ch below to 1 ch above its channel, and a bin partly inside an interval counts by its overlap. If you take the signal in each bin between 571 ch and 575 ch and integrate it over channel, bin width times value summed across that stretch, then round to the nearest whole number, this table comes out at 10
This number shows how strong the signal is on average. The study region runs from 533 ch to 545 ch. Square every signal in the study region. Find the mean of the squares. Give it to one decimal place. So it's 5.8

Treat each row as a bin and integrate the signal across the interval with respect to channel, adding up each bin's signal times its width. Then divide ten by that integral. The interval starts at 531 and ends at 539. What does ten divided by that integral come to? 0.51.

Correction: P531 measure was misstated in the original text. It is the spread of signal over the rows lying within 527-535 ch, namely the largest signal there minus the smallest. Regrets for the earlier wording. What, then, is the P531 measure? 0.181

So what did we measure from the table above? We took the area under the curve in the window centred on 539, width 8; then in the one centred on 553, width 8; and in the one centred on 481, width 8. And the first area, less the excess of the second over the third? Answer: 13.7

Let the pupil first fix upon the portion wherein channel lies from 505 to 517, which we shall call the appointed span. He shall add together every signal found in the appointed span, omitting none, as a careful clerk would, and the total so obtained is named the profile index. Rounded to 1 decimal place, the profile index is 13.3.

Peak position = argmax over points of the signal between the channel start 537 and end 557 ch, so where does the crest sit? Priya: 548.0 ch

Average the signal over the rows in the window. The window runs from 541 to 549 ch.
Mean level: 2.41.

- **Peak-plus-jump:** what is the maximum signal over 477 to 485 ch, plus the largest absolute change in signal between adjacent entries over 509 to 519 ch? 2.0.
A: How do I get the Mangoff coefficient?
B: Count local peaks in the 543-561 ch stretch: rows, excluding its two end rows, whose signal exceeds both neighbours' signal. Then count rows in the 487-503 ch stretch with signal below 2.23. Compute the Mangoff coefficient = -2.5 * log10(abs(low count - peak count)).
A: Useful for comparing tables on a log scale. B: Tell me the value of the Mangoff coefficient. -1.9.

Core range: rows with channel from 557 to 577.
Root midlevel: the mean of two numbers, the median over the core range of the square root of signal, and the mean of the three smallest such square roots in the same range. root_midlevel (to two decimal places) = 1.55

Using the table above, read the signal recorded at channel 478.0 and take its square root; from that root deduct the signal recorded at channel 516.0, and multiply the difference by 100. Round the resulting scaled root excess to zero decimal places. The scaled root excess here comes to -93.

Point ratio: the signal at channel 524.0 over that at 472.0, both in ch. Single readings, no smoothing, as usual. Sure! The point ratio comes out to 1.2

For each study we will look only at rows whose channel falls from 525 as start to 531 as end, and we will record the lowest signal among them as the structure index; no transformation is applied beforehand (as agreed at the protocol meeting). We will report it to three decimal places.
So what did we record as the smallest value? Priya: 2.258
